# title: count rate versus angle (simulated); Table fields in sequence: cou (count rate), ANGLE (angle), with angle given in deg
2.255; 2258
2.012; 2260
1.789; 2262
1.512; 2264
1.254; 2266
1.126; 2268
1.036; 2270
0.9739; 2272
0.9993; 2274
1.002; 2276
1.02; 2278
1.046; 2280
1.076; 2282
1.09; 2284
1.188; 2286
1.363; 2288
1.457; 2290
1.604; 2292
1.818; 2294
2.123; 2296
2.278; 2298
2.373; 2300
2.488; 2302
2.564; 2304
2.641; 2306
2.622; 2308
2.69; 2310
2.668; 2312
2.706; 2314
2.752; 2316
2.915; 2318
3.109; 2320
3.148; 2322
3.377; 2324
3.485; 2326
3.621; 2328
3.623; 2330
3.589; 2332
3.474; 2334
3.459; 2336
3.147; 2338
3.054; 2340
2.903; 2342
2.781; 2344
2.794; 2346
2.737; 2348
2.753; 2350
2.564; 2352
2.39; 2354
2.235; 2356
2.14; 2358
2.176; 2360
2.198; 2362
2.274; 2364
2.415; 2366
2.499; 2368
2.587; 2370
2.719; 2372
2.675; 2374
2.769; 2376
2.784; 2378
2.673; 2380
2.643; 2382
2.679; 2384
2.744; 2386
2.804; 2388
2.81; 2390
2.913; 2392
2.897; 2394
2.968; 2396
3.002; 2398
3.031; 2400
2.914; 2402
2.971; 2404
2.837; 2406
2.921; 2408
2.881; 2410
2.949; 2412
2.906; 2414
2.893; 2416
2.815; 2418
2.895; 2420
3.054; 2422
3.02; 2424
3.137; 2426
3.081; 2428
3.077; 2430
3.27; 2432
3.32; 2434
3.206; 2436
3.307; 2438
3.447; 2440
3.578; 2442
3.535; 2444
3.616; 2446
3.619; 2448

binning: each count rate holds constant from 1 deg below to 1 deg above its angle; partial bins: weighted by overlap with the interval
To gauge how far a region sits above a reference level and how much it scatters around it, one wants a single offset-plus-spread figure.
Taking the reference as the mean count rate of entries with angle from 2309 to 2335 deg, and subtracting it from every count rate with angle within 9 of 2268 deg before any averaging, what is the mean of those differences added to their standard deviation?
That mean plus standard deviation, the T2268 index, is -1.5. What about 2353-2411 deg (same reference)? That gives -0.2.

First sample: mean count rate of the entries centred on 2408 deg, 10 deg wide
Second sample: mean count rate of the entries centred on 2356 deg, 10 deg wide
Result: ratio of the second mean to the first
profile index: 0.79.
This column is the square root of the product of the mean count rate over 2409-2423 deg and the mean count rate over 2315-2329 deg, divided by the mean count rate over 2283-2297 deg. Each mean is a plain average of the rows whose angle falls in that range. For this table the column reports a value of 2.0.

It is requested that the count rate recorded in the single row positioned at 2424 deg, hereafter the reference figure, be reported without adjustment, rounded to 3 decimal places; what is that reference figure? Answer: 3.020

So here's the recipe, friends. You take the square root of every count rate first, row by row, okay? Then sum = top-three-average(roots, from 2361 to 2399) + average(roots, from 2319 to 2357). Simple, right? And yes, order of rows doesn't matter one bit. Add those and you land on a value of 3.5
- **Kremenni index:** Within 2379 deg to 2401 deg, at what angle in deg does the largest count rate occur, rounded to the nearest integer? 2400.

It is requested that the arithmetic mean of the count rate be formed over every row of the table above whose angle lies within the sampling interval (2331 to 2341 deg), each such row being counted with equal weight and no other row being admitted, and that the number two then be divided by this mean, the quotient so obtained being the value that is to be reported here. 0.60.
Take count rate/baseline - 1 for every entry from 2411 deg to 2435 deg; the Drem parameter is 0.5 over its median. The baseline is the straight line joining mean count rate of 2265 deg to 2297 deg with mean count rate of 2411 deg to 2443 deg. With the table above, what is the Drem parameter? -29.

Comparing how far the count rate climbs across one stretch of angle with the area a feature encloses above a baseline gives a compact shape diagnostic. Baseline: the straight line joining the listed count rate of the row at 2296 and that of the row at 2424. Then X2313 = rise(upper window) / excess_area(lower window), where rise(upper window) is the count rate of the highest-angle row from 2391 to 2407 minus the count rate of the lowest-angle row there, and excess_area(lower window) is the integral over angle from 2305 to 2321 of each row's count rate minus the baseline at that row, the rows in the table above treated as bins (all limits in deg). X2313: -0.009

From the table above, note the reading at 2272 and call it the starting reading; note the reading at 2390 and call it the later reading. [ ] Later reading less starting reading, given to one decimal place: 1.8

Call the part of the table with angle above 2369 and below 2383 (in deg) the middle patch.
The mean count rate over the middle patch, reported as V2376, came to 2.7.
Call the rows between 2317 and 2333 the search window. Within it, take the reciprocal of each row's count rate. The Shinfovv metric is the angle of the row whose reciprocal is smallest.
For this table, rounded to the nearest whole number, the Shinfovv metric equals 2330 deg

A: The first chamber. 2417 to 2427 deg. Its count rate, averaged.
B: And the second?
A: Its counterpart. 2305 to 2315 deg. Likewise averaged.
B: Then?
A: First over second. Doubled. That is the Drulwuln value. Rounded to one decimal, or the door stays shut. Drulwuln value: 2.2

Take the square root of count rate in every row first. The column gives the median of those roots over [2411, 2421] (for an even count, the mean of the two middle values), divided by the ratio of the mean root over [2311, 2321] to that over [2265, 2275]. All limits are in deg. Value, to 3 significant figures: 1.05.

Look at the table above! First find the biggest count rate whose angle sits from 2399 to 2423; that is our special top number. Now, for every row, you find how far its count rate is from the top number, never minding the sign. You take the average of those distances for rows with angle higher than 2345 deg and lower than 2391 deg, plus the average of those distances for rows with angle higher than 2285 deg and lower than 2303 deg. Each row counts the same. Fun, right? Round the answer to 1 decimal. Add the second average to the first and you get 1.7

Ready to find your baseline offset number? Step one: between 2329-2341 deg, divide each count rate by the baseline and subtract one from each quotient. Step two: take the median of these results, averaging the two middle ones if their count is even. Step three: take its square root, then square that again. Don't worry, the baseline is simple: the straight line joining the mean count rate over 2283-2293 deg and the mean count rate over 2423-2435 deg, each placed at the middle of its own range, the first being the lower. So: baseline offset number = 0.8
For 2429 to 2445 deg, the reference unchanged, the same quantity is 0.0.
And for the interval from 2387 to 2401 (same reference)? 0.1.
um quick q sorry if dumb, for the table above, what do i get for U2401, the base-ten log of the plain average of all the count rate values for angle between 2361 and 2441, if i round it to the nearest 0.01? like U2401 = 0.46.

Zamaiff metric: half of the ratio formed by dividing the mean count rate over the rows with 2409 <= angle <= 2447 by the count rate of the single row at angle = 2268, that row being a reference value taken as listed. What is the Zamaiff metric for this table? 1.40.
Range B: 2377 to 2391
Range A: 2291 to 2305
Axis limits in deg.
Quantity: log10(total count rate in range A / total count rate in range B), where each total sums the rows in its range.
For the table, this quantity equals -0.10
